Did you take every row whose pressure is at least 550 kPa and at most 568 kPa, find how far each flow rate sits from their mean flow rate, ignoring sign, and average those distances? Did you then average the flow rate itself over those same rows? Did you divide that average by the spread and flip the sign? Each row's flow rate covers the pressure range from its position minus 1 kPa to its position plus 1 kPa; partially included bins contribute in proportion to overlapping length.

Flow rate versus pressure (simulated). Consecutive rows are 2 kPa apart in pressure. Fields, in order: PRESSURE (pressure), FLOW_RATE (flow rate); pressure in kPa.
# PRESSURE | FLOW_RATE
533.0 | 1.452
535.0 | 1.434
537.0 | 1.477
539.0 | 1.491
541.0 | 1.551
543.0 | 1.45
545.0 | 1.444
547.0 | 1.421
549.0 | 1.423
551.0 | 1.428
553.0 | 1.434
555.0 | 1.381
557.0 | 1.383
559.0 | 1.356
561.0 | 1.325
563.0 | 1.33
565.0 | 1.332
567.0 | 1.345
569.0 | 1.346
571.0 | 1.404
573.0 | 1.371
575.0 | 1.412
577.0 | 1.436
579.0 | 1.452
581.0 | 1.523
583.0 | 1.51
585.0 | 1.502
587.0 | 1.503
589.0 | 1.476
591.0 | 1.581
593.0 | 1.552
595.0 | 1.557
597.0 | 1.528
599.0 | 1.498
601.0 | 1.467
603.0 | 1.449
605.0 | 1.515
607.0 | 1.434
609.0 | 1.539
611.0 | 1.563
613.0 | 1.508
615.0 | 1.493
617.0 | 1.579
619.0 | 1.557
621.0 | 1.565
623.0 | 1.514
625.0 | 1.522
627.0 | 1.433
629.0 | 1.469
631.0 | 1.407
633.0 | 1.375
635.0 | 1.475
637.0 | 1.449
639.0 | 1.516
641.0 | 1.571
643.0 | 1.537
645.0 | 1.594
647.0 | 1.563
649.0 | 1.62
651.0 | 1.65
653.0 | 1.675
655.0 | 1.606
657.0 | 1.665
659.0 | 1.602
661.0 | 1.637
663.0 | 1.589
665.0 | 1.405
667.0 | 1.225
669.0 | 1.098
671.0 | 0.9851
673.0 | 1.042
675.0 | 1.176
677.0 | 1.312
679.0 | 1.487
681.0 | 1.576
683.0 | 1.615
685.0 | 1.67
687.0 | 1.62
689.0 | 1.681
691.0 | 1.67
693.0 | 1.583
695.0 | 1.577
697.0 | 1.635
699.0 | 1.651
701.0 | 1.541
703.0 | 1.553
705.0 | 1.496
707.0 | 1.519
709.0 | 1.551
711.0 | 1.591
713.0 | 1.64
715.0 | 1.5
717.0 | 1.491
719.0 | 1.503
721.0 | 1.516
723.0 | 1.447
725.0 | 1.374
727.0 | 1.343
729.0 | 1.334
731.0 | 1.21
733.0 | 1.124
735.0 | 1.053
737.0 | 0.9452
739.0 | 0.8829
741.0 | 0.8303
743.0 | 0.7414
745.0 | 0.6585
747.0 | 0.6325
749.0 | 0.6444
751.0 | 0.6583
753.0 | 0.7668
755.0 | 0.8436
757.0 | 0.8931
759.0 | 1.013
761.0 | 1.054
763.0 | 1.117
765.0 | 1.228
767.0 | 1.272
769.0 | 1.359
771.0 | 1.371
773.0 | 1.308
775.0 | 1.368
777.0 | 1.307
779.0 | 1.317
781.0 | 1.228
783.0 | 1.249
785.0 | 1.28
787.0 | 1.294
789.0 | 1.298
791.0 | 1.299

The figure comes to -40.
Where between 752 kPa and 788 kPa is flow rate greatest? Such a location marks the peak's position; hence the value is 771.0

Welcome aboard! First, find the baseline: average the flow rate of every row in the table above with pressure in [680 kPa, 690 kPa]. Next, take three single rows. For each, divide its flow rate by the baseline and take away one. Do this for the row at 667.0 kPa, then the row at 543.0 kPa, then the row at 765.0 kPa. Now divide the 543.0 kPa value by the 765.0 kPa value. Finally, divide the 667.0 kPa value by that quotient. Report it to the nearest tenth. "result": -0.6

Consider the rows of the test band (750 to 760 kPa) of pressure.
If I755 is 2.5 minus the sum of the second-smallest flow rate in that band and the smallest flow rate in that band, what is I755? 1.07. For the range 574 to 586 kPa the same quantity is -0.35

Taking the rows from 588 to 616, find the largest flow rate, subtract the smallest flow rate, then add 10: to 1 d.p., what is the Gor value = 10.1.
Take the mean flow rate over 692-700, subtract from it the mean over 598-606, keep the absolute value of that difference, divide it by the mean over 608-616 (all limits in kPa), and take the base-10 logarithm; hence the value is -1.07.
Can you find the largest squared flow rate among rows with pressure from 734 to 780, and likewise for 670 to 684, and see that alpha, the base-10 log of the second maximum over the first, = 0.14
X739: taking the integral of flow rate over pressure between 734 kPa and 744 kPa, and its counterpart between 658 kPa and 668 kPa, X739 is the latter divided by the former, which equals 1.67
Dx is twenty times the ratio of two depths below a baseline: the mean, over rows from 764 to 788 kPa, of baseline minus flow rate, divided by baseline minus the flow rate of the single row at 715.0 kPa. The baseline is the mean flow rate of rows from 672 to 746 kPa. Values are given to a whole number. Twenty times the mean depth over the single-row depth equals -14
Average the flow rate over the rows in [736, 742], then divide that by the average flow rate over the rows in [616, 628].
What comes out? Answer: 0.58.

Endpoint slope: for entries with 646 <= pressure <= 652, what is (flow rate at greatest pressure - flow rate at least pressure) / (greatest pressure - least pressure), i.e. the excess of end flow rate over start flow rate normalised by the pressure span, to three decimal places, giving 0.022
